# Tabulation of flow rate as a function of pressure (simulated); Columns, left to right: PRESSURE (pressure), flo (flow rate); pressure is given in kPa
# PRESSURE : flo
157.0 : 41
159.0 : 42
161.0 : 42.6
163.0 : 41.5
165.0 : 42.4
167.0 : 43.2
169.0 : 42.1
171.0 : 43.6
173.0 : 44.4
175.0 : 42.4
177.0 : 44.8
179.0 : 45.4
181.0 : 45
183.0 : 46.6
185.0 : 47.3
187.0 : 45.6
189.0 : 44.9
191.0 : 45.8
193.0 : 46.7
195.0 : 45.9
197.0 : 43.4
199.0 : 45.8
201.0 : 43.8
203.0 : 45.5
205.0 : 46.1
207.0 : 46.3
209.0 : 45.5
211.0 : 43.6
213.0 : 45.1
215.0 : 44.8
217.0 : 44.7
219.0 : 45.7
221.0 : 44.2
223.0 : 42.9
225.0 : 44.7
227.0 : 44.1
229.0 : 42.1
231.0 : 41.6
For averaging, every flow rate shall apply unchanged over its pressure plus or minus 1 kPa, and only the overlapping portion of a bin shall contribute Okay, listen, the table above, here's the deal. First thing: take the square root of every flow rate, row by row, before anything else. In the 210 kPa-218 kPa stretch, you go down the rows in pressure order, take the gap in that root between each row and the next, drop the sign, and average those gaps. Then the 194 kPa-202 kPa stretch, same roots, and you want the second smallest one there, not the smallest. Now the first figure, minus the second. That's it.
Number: -6.57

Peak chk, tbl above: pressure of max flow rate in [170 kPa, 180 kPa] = 179.0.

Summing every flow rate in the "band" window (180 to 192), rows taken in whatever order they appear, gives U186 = 275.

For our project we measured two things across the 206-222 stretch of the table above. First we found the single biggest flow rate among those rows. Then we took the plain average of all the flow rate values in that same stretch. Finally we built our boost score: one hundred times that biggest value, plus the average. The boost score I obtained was 4675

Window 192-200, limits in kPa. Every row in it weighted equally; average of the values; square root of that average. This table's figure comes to 6.74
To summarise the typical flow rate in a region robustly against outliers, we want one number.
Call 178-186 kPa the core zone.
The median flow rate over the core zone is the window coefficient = 46.0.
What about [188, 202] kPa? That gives 45.8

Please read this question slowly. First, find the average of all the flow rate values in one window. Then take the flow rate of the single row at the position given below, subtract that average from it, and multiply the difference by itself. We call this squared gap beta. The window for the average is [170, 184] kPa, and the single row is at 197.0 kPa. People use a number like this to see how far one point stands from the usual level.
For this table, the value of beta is 1.4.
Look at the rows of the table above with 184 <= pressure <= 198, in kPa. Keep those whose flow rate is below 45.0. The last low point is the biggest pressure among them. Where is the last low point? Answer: 197.0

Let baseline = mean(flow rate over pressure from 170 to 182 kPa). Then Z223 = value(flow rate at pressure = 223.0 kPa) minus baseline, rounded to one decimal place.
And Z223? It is -1.4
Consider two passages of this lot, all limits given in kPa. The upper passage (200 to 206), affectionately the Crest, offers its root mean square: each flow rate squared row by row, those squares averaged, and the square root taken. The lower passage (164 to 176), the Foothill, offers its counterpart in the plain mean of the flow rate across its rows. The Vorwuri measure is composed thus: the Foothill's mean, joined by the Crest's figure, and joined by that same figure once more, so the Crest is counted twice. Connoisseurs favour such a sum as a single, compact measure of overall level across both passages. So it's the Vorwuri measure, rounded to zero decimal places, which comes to 133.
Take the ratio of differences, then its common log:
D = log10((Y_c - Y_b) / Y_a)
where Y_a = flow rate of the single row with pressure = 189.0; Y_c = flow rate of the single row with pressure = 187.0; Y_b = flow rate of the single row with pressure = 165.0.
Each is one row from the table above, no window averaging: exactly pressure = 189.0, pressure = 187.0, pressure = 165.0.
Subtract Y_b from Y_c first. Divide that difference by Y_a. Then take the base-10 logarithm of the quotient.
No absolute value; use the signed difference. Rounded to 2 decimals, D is -1.15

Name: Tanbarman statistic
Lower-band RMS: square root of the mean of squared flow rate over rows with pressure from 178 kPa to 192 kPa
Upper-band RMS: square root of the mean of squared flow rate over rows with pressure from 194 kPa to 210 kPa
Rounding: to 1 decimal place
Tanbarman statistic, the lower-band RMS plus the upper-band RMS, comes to 91.1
